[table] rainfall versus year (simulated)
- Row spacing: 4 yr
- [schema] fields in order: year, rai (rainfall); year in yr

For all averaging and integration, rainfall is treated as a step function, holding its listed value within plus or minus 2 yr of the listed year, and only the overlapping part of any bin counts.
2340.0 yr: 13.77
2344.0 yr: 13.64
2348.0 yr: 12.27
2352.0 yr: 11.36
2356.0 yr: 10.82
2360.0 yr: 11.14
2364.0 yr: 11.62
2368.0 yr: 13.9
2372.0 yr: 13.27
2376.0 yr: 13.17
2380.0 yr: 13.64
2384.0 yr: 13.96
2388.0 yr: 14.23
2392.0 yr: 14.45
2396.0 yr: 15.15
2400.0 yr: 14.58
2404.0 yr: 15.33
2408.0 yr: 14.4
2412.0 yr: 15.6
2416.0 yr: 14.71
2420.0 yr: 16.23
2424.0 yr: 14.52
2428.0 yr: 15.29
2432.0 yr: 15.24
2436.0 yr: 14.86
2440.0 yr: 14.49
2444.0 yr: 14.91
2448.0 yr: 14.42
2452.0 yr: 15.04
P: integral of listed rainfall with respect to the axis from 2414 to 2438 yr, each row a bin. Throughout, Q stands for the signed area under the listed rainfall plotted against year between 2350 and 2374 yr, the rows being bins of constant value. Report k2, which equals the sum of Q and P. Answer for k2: 652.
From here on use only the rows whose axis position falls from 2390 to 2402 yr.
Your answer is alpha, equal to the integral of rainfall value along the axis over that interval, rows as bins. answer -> 177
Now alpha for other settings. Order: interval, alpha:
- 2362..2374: 155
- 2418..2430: 184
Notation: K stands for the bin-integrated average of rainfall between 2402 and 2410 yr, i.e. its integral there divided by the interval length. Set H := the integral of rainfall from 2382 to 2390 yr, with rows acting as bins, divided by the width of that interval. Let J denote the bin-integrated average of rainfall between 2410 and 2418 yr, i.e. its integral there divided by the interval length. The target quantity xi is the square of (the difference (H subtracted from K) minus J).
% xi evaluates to 207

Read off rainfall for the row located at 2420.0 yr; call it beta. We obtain 16.23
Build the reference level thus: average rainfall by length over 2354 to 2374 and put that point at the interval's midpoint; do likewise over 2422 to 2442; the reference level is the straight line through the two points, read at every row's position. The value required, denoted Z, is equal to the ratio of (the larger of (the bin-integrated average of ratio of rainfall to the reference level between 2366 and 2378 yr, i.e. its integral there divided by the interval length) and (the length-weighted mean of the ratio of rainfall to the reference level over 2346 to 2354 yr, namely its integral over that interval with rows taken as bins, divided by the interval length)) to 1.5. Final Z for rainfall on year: 0.719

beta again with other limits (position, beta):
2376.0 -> 13.17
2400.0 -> 14.58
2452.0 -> 15.04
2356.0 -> 10.82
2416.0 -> 14.71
